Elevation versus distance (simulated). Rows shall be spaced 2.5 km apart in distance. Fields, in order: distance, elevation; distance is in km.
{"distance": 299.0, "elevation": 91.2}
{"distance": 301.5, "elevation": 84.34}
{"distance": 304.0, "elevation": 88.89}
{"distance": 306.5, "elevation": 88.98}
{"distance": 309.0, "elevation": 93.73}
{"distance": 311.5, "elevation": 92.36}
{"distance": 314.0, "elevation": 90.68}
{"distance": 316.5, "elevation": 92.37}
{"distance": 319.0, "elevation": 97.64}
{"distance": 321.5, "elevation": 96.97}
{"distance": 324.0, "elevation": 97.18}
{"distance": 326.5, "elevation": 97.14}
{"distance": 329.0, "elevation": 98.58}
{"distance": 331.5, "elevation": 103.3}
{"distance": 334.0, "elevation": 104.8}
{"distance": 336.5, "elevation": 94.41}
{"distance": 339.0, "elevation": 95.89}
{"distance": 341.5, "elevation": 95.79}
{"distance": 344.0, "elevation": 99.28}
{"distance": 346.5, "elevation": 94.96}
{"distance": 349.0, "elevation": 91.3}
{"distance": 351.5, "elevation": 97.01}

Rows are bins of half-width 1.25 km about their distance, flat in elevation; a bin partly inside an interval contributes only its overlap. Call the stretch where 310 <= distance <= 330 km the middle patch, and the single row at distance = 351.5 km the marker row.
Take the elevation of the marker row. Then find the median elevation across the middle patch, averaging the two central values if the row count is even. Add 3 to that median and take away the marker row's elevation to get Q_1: 3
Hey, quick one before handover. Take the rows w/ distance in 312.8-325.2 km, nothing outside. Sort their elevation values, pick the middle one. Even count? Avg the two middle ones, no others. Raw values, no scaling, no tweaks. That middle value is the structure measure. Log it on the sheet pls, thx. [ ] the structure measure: 97.0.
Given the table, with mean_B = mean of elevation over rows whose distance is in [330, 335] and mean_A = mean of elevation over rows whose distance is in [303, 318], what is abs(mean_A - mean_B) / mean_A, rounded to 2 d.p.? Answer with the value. 0.14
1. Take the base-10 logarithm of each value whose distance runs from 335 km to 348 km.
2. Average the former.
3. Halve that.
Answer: 0.991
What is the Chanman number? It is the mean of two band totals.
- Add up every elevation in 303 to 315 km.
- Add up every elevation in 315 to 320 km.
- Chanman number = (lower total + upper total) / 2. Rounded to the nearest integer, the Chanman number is 322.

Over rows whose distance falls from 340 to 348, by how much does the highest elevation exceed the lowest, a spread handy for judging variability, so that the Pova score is 4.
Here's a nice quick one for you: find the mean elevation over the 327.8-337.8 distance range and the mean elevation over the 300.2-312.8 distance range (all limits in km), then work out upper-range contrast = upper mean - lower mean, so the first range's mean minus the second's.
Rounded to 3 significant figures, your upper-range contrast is 10.6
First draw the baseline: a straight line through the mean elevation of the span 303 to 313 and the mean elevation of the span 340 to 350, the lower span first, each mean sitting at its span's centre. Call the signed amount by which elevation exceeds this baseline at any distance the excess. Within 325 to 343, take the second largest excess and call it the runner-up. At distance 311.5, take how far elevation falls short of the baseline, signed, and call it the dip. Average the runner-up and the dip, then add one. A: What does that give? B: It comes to 5.3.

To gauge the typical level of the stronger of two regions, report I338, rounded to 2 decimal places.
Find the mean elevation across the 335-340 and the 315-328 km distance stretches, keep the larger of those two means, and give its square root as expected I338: 9.81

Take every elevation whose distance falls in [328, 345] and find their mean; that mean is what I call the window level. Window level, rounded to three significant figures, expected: 98.9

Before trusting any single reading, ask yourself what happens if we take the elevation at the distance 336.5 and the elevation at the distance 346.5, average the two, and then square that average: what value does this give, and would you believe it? 8965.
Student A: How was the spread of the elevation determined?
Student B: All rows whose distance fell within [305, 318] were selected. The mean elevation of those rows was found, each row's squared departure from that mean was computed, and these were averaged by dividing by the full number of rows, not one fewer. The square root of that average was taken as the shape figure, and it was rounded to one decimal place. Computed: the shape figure 1.6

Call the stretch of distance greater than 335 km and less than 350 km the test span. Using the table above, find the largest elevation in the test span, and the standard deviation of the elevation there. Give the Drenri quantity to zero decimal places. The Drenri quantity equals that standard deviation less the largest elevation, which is -97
